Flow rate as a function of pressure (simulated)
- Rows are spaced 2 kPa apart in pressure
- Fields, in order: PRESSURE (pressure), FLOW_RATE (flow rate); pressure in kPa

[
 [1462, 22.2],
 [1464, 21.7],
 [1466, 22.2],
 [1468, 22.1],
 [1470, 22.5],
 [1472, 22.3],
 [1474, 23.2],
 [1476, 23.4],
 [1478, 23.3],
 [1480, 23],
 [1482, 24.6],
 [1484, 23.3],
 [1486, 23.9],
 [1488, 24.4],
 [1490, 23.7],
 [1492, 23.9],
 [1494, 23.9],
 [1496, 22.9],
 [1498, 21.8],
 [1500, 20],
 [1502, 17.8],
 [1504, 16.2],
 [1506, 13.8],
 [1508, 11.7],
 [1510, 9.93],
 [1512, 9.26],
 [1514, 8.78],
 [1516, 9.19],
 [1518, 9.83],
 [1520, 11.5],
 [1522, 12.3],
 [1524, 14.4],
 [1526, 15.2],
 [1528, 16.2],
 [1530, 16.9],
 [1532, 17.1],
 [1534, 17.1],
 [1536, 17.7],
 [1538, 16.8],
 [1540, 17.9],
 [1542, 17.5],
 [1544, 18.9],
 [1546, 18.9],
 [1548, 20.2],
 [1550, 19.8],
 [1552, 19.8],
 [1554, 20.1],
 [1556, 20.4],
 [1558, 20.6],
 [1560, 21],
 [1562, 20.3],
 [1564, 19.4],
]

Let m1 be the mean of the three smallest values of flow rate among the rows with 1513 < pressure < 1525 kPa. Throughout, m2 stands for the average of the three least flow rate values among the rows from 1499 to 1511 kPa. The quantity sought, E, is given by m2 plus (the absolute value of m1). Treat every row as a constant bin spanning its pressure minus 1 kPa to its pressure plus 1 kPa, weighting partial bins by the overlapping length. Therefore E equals 21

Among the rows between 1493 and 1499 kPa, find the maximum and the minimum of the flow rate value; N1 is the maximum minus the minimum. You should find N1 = 2.1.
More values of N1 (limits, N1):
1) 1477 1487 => 1.6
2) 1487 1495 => 0.7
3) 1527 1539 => 1.5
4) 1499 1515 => 11.2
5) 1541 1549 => 2.7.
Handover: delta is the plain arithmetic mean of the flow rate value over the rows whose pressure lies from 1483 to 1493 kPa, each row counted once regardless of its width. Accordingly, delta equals 23.8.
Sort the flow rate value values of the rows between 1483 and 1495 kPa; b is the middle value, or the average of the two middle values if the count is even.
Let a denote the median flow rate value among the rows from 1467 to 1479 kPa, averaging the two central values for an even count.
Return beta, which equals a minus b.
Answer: -1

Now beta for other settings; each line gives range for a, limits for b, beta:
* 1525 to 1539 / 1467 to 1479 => -6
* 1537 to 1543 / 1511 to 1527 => 7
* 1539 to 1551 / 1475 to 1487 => -4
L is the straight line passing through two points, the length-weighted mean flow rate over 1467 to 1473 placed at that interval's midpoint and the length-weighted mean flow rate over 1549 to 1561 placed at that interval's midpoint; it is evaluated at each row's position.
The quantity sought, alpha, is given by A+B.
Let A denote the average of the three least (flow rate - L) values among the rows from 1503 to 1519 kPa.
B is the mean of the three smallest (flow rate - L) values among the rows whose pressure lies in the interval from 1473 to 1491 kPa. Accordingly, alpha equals -11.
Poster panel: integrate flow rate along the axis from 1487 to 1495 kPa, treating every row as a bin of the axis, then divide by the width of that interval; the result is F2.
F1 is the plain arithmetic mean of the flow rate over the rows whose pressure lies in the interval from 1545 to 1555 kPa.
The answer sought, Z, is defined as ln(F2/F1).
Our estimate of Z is 0.19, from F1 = 19.8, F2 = 24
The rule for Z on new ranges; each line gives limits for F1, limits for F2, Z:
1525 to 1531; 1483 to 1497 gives 0.39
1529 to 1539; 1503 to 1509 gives -0.21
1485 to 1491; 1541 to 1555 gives -0.22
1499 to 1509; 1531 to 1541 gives 0.09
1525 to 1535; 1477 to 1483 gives 0.36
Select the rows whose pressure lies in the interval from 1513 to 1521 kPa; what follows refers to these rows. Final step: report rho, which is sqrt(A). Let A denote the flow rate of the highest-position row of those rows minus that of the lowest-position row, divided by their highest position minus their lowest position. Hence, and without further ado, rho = 0.7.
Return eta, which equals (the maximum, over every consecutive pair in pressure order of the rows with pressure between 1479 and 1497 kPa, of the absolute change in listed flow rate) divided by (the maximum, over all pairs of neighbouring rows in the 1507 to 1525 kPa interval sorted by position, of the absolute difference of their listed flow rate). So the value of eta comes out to 0.76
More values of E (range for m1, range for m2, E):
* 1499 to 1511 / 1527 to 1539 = 28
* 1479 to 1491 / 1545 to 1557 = 43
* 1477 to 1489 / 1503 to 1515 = 33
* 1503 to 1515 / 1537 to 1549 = 27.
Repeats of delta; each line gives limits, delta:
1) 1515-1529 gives 12.7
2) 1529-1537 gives 17.2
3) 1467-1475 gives 22.5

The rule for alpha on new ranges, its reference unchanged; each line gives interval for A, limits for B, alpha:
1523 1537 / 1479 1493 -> -4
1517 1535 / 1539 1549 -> -12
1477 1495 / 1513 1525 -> -11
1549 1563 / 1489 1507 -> -6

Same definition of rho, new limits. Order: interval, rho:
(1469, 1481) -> 0.2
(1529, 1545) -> 0.4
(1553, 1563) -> 0.2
